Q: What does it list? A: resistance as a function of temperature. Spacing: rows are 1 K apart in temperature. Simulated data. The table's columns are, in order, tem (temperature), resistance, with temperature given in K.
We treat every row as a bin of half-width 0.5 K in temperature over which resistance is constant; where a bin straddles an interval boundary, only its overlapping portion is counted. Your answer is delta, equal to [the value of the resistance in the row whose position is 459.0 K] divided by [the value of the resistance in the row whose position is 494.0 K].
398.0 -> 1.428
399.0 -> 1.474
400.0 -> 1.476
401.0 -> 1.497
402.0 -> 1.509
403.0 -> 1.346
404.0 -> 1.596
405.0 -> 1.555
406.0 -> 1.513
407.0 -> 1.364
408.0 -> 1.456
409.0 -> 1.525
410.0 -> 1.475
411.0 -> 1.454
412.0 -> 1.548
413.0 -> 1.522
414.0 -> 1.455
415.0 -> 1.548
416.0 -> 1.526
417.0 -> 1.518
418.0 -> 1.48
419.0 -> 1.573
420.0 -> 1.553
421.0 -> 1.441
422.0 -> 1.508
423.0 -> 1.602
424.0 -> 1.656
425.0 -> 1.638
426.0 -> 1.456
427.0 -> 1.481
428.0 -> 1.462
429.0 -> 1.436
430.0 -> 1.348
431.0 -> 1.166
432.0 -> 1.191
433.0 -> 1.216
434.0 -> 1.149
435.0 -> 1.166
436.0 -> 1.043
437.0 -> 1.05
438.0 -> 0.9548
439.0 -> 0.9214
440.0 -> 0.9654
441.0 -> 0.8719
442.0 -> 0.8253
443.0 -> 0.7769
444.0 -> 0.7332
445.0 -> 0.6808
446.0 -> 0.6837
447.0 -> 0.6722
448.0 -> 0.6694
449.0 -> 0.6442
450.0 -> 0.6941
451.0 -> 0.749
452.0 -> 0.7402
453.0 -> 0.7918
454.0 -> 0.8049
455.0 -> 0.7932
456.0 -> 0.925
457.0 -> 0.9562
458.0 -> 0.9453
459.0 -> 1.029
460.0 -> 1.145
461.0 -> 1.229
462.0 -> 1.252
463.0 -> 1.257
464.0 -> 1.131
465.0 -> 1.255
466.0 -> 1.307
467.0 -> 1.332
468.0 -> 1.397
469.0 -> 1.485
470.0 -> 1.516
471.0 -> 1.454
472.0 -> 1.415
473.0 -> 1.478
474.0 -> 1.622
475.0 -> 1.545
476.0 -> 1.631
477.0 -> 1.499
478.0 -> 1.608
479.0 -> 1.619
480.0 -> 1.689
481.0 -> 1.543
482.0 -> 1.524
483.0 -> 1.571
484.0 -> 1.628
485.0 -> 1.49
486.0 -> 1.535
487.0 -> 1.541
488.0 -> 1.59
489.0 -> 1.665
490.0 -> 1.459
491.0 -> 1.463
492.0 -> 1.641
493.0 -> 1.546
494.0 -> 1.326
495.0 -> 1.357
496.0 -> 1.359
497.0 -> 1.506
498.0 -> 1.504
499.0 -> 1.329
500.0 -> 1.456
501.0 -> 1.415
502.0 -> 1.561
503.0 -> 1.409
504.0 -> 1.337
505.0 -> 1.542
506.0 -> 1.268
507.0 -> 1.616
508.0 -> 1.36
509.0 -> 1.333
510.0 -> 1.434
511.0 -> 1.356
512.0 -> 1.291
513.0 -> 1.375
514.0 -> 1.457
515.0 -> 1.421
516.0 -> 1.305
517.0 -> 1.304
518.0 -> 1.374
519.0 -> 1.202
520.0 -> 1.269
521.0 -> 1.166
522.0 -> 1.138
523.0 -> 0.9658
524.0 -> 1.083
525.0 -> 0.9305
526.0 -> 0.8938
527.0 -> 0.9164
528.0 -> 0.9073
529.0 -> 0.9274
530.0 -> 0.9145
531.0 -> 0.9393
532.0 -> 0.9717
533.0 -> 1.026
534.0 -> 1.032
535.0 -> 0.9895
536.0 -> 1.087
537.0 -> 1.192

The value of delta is 0.8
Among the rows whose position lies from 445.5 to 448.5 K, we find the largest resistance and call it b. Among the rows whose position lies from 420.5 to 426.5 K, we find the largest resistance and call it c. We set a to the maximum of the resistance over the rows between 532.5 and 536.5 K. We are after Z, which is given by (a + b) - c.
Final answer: 0.1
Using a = 1.087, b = 0.6837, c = 1.656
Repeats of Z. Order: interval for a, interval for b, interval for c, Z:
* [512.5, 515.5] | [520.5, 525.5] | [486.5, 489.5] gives 1.0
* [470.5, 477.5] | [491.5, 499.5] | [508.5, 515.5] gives 1.8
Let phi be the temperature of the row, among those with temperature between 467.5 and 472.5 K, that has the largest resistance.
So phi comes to 470.0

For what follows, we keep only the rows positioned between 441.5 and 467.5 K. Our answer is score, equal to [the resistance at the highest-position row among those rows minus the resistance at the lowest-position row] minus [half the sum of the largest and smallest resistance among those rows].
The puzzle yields -0.5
